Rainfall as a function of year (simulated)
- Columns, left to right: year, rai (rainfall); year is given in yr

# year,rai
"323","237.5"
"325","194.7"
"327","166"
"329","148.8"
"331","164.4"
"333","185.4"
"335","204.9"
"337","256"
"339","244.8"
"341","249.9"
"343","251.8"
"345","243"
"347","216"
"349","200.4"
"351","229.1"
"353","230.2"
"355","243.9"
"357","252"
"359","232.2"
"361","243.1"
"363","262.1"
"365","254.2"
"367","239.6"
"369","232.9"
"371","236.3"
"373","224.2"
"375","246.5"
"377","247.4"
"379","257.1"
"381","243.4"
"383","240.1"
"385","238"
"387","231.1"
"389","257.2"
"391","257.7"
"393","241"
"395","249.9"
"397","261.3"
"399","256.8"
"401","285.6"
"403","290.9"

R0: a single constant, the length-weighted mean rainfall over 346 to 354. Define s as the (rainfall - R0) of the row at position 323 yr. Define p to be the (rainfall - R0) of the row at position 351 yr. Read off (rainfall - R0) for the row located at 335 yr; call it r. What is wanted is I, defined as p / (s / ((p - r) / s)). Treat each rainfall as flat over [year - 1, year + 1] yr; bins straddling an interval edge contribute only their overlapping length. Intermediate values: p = 10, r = -14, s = 19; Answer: 0.7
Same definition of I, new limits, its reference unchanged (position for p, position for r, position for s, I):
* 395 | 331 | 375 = 3.5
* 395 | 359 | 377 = 0.7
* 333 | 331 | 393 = -1.4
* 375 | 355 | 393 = 0.1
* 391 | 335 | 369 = 10.5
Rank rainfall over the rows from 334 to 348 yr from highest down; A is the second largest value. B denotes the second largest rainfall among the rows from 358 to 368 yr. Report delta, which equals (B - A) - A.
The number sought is -249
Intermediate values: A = 251.8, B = 254.2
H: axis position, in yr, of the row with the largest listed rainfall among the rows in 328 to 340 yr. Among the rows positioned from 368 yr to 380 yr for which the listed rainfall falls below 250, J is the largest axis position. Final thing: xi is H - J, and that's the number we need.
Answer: -40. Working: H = 337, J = 377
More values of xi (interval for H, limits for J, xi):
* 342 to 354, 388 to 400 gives -52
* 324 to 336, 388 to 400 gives -60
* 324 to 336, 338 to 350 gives -14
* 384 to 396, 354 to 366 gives 30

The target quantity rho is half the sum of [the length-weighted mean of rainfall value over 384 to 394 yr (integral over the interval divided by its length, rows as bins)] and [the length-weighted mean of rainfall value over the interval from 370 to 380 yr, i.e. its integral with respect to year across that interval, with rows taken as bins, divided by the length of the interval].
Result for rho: 244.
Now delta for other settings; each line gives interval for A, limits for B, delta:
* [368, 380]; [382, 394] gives -238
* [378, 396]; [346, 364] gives -262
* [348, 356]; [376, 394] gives -203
